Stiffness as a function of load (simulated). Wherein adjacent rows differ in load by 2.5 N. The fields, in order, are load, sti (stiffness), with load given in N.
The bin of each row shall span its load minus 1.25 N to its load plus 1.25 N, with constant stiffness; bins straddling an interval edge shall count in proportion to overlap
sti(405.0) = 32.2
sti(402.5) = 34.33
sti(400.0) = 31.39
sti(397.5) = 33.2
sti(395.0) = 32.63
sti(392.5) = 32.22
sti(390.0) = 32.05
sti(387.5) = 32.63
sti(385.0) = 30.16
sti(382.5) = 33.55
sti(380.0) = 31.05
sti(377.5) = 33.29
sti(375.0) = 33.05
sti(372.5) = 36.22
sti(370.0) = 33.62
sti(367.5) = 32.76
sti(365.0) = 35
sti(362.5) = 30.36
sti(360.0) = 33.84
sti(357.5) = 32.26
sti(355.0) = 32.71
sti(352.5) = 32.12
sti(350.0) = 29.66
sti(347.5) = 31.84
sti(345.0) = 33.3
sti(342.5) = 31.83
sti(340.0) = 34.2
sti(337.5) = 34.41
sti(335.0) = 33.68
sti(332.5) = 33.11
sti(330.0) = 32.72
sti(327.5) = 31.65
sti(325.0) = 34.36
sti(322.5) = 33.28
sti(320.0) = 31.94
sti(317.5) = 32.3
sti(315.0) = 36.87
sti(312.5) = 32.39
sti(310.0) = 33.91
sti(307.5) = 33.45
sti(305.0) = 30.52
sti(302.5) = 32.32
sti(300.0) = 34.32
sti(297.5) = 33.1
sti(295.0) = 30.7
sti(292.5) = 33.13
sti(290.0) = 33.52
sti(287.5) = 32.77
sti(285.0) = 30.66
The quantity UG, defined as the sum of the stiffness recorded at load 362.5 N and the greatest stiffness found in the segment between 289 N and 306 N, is 64.7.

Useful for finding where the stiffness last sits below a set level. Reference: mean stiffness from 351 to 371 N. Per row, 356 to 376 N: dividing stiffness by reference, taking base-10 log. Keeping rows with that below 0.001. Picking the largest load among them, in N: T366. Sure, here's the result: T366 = 367.5 N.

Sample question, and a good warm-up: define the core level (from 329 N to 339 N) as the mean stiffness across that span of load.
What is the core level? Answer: 33.5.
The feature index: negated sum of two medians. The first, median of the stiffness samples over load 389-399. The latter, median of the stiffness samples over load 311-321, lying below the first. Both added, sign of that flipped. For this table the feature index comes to -64.8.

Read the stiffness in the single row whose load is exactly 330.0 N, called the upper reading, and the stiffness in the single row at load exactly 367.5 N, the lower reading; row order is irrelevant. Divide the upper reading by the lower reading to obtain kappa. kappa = 1.00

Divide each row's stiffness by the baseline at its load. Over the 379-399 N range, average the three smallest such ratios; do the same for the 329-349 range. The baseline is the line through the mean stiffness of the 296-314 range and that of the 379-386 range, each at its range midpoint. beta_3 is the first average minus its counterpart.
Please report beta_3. -0.01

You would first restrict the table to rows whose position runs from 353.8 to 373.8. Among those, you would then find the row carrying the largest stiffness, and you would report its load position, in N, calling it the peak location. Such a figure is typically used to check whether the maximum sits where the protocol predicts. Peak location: 372.5 N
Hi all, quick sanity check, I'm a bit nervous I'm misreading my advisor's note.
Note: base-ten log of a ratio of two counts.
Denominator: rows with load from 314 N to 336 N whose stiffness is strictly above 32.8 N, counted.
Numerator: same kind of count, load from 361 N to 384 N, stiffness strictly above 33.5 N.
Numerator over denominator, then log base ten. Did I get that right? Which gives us -0.10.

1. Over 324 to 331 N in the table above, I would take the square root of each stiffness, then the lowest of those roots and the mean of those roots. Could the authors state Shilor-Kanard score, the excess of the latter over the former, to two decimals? 0.11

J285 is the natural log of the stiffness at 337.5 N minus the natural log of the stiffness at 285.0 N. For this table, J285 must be 0.12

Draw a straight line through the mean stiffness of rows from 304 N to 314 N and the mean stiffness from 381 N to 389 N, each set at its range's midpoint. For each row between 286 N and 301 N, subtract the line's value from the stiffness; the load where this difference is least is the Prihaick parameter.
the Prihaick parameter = 295.0 N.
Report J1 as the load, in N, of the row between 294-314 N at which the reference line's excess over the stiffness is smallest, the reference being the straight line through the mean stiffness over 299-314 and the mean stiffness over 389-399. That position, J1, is 300.0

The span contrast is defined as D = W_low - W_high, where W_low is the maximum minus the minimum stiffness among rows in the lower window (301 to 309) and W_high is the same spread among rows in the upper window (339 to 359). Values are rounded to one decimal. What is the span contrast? -1.6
